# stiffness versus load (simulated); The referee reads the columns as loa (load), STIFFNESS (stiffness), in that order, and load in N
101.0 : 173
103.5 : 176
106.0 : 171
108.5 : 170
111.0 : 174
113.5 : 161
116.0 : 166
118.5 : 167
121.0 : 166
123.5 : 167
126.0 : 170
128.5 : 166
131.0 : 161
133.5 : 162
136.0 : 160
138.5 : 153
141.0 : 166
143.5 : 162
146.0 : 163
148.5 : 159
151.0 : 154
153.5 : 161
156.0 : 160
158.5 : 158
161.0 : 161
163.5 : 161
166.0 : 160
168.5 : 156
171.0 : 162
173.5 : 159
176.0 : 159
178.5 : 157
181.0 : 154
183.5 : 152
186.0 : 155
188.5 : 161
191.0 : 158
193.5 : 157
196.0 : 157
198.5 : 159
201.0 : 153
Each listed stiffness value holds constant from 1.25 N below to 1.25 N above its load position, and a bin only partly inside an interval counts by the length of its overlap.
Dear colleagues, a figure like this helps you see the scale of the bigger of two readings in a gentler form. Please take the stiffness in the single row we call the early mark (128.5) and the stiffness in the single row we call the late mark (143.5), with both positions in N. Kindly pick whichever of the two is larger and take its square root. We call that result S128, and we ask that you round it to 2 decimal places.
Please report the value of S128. 12.88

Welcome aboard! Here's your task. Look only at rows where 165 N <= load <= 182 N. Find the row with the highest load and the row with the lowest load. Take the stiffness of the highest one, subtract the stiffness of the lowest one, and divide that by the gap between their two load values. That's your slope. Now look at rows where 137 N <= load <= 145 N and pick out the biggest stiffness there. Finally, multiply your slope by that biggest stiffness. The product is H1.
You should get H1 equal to -66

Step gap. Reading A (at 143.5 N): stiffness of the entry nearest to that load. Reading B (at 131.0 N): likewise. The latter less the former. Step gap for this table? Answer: -1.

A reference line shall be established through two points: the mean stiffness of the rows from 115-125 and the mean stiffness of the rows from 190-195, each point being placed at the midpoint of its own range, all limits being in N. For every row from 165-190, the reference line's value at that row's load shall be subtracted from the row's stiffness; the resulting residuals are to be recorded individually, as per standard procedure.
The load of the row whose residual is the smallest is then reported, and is 183.5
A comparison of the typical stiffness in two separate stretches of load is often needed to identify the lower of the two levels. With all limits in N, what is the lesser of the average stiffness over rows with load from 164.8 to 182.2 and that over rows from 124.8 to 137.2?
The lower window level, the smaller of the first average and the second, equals 158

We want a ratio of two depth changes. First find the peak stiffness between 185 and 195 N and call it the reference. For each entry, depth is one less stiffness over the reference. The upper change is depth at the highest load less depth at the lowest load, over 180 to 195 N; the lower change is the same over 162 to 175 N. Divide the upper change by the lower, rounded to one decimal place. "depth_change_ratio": -1.5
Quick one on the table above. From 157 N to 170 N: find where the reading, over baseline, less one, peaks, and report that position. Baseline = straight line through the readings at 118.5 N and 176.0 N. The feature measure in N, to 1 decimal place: 163.5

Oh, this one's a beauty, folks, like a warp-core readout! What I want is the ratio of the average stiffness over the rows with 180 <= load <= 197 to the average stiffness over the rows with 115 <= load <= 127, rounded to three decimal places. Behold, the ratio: 0.935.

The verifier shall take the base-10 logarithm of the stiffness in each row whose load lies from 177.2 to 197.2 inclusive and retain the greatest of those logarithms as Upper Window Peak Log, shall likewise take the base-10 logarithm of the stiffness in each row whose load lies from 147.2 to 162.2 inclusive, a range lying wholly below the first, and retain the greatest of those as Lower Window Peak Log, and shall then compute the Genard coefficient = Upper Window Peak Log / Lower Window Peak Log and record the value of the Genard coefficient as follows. 1.00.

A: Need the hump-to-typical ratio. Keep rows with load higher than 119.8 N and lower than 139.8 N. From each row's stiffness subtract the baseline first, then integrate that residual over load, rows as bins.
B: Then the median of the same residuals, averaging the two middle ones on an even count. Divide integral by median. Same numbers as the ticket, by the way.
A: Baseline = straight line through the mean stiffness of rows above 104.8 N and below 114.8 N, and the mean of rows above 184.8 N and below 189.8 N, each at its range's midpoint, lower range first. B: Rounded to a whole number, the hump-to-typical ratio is 24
